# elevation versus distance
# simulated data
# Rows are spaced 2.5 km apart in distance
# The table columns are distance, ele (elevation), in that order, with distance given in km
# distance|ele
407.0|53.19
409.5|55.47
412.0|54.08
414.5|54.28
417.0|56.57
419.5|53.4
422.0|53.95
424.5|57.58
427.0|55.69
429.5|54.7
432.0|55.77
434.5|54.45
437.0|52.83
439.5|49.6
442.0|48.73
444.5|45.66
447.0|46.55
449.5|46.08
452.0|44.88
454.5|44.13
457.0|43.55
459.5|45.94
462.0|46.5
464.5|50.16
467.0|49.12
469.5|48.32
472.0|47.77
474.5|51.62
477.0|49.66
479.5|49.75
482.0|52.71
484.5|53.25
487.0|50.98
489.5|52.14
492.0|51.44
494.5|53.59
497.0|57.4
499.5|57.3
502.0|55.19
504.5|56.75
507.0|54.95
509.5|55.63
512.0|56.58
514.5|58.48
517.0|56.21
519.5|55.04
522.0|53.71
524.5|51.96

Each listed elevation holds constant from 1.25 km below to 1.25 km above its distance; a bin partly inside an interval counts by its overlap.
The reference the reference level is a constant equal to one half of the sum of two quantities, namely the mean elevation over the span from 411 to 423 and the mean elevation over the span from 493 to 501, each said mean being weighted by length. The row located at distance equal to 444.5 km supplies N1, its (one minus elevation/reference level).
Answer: 0.17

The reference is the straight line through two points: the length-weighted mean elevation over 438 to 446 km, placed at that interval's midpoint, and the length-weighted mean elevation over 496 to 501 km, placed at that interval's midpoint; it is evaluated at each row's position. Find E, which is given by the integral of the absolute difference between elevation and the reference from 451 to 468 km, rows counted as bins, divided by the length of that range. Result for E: 4.6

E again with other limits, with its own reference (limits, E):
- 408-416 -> 11.4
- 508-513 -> 3.2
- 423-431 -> 10.2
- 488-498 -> 3.0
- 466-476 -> 3.6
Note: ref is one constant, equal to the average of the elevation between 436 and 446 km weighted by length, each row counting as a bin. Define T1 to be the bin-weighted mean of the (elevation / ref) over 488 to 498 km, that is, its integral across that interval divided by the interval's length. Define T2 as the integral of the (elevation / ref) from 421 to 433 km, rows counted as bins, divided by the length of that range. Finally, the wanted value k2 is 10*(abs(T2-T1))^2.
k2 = 0.02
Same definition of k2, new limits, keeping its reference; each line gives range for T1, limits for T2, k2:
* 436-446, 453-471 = 0.02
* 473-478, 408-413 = 0.07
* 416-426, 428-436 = 0.00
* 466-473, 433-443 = 0.04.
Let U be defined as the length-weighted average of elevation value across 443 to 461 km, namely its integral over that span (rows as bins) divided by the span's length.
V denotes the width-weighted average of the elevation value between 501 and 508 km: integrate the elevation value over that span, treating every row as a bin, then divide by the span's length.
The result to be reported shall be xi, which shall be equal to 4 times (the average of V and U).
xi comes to 202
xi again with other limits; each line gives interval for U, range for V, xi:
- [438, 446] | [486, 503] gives 204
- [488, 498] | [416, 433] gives 218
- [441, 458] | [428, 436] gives 201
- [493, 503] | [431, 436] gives 221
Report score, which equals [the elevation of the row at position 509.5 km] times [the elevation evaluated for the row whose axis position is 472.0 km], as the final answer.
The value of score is 2657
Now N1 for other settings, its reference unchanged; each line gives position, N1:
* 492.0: 0.07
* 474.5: 0.06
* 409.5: 0.00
